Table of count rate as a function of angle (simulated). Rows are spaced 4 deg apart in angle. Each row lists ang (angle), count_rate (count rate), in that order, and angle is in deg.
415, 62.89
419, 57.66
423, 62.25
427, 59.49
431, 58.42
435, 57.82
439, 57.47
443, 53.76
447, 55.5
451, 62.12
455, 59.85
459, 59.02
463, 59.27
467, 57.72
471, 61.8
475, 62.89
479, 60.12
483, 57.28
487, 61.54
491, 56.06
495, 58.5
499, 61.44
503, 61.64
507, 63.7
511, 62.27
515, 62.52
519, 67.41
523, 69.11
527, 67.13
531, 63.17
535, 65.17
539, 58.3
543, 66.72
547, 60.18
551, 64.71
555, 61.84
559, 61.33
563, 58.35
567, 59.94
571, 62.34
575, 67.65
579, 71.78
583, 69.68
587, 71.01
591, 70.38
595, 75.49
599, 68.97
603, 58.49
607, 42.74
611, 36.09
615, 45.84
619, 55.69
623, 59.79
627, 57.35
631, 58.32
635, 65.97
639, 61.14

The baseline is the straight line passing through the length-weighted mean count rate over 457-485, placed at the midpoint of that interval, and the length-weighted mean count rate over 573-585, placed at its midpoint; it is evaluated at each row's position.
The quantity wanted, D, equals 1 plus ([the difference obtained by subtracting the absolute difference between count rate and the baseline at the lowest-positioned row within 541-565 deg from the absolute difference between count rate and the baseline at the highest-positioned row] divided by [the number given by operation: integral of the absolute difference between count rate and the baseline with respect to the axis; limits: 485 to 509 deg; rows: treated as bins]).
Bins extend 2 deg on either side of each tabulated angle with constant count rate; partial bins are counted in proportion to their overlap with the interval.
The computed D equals 1.20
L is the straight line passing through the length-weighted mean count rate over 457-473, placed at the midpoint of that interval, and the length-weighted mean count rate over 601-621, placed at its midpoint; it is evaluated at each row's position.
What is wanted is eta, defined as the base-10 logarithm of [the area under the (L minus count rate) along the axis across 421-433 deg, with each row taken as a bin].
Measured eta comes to 1.47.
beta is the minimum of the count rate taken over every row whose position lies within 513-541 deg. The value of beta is 58.3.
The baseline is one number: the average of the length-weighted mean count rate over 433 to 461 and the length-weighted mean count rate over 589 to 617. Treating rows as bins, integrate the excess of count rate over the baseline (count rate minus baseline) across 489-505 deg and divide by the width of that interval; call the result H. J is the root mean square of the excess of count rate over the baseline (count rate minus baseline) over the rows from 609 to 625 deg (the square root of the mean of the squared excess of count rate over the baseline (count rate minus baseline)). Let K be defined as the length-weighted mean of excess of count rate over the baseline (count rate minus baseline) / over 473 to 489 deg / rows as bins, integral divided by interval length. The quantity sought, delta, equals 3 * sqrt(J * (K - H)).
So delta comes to 11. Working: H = 2.0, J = 12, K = 3.1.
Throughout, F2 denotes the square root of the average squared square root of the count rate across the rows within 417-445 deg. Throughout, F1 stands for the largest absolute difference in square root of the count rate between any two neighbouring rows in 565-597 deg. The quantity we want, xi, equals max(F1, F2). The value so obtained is 7.62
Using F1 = 0.33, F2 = 7.62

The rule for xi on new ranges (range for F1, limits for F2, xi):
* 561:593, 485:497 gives 7.66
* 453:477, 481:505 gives 7.71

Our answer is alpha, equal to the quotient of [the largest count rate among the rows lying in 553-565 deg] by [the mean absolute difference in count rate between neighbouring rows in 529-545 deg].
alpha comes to 11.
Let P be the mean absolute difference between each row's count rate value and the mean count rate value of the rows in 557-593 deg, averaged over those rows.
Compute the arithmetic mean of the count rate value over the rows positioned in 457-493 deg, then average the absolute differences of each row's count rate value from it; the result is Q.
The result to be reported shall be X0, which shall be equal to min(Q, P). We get 1.8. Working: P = 4.7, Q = 1.8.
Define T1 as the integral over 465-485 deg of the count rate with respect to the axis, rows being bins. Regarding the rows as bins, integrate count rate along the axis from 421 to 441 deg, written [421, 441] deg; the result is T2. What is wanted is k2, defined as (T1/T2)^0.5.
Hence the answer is 1.01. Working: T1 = 1199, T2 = 1182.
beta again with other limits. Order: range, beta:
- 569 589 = 62.34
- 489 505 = 56.06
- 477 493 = 56.06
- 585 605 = 58.49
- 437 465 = 53.76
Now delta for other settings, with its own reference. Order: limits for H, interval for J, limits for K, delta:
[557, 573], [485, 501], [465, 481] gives 2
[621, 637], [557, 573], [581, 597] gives 19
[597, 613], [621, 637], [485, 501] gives 18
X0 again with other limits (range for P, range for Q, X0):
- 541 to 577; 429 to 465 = 1.8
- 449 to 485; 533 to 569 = 1.5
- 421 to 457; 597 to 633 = 2.1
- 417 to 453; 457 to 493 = 1.8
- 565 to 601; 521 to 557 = 2.8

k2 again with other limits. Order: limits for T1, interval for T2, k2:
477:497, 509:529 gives 0.95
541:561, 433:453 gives 1.05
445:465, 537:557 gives 0.97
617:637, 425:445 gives 1.02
